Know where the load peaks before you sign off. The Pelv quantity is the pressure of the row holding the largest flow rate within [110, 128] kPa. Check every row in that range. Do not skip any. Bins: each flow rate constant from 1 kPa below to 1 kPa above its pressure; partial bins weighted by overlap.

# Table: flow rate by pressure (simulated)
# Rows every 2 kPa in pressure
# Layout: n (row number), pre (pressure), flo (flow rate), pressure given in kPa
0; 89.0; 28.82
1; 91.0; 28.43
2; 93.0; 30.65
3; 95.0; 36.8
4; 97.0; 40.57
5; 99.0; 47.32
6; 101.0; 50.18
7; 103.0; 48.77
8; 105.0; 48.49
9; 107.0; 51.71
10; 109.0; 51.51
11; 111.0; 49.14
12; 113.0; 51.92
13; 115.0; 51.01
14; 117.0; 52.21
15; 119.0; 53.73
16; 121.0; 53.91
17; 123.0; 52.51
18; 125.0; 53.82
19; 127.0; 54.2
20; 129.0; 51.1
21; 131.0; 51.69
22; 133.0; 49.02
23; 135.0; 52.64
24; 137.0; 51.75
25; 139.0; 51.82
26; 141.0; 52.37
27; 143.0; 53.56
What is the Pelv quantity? 127.0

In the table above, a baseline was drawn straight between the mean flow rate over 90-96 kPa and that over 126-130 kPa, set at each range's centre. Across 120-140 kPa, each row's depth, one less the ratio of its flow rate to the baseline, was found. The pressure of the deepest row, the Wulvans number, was 139.0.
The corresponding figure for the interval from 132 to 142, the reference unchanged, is 141.0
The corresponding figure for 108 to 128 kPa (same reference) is 127.0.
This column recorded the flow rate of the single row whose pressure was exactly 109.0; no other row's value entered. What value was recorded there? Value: 51.51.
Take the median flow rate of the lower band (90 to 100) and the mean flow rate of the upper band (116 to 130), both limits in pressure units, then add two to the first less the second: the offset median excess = -14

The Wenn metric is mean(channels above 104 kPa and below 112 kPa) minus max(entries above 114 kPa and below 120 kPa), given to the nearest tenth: -3.5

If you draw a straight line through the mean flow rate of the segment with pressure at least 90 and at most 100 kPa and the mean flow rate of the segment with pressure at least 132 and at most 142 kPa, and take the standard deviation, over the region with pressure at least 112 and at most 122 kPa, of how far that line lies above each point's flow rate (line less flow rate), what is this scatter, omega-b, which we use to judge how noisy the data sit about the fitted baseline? 0.6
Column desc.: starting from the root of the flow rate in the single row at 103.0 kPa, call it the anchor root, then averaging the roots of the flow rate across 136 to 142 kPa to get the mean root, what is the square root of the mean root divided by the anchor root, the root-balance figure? 1.02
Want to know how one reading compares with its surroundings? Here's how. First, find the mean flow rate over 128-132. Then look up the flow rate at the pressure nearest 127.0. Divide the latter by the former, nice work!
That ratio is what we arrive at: 1.05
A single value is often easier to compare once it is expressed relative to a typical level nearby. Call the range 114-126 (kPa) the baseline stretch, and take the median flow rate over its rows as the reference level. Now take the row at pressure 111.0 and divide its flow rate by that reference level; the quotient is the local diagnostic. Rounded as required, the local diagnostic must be 0.93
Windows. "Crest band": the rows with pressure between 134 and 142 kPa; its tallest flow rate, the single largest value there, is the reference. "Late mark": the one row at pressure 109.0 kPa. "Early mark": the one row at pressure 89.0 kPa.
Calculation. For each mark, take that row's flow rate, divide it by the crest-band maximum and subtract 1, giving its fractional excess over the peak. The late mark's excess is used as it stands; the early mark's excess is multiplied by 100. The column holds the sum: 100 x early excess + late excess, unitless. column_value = -45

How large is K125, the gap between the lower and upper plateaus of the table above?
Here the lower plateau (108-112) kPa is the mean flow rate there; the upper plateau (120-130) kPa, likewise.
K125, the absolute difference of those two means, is 2.8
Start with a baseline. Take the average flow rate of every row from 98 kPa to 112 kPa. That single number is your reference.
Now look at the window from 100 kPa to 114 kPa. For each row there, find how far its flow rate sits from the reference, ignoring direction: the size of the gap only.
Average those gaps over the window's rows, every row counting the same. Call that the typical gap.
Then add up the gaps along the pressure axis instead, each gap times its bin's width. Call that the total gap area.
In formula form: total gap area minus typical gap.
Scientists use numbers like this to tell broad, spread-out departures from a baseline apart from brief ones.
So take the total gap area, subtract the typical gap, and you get 17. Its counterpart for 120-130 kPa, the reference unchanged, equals 32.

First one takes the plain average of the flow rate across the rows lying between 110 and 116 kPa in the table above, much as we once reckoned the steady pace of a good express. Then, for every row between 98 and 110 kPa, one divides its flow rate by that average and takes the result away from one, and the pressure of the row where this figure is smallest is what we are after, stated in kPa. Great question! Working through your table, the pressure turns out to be 107.0 kPa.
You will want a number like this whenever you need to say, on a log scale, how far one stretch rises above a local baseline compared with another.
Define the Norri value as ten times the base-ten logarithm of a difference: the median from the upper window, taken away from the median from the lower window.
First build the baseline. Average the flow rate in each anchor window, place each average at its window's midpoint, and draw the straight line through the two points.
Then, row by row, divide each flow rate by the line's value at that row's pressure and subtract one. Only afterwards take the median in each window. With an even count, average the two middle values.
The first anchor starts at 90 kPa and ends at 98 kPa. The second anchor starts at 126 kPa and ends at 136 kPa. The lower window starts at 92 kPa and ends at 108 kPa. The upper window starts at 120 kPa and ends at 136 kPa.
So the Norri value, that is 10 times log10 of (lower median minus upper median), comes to -6.9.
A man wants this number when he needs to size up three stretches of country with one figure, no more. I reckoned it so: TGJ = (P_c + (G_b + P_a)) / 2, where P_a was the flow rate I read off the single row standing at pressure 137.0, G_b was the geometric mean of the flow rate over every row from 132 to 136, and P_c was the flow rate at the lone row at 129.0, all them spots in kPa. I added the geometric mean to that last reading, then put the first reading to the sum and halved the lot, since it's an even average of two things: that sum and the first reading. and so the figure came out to 76.8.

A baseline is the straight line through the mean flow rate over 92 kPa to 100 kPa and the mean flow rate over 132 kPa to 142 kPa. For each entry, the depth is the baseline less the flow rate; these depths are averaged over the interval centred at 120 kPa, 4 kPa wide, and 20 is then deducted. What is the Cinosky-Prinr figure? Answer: -27.6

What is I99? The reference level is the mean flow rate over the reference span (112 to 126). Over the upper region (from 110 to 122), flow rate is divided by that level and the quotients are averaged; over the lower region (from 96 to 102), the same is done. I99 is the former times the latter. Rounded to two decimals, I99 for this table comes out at 0.86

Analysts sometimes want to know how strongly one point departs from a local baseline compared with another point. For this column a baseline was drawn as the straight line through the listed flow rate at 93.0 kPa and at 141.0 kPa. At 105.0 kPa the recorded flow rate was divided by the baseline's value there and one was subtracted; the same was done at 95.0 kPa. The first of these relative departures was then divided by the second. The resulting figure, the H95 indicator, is 2.1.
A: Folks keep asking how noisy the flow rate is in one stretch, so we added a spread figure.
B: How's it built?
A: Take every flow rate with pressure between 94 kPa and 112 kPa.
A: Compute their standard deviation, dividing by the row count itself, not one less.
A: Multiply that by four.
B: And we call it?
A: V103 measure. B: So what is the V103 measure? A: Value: 19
